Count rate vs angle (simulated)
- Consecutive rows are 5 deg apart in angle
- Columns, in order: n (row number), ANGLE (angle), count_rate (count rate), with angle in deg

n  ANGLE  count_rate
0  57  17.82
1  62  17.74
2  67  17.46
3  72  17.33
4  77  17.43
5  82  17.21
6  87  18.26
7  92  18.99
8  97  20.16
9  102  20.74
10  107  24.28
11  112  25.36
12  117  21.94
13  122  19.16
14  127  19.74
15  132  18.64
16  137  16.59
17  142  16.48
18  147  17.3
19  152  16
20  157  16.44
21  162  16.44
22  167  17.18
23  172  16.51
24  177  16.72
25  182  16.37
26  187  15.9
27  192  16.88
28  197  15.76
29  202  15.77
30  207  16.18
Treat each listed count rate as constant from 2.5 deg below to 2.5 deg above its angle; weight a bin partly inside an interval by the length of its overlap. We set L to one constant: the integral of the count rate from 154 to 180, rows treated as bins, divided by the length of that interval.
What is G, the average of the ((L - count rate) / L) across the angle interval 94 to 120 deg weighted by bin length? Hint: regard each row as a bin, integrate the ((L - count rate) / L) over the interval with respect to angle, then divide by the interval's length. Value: -0.34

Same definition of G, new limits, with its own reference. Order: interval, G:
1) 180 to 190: 0.03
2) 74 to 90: -0.06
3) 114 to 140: -0.16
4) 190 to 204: 0.03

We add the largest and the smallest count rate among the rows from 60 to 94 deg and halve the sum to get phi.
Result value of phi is 18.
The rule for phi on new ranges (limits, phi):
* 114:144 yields 19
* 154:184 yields 17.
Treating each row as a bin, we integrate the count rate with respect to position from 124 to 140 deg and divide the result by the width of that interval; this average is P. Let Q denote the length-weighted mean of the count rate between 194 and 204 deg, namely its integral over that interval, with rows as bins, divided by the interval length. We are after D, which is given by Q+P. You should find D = 34.1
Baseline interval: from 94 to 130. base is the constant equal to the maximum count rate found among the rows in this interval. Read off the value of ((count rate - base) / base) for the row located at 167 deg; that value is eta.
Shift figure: -0.32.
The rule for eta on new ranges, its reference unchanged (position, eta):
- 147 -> -0.32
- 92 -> -0.25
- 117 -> -0.13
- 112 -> 0.00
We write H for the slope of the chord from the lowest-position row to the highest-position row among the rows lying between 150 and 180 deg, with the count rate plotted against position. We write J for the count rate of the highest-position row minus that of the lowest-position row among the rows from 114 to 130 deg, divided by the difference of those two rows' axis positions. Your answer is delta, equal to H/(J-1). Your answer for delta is -0.02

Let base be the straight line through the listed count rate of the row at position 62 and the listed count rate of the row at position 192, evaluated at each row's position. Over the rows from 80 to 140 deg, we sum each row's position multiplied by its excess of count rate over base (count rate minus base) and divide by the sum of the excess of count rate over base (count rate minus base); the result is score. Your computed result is 110.4 deg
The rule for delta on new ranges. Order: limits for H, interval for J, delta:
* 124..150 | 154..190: 0.12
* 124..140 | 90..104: 0.38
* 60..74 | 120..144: 0.04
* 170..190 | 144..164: 0.04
